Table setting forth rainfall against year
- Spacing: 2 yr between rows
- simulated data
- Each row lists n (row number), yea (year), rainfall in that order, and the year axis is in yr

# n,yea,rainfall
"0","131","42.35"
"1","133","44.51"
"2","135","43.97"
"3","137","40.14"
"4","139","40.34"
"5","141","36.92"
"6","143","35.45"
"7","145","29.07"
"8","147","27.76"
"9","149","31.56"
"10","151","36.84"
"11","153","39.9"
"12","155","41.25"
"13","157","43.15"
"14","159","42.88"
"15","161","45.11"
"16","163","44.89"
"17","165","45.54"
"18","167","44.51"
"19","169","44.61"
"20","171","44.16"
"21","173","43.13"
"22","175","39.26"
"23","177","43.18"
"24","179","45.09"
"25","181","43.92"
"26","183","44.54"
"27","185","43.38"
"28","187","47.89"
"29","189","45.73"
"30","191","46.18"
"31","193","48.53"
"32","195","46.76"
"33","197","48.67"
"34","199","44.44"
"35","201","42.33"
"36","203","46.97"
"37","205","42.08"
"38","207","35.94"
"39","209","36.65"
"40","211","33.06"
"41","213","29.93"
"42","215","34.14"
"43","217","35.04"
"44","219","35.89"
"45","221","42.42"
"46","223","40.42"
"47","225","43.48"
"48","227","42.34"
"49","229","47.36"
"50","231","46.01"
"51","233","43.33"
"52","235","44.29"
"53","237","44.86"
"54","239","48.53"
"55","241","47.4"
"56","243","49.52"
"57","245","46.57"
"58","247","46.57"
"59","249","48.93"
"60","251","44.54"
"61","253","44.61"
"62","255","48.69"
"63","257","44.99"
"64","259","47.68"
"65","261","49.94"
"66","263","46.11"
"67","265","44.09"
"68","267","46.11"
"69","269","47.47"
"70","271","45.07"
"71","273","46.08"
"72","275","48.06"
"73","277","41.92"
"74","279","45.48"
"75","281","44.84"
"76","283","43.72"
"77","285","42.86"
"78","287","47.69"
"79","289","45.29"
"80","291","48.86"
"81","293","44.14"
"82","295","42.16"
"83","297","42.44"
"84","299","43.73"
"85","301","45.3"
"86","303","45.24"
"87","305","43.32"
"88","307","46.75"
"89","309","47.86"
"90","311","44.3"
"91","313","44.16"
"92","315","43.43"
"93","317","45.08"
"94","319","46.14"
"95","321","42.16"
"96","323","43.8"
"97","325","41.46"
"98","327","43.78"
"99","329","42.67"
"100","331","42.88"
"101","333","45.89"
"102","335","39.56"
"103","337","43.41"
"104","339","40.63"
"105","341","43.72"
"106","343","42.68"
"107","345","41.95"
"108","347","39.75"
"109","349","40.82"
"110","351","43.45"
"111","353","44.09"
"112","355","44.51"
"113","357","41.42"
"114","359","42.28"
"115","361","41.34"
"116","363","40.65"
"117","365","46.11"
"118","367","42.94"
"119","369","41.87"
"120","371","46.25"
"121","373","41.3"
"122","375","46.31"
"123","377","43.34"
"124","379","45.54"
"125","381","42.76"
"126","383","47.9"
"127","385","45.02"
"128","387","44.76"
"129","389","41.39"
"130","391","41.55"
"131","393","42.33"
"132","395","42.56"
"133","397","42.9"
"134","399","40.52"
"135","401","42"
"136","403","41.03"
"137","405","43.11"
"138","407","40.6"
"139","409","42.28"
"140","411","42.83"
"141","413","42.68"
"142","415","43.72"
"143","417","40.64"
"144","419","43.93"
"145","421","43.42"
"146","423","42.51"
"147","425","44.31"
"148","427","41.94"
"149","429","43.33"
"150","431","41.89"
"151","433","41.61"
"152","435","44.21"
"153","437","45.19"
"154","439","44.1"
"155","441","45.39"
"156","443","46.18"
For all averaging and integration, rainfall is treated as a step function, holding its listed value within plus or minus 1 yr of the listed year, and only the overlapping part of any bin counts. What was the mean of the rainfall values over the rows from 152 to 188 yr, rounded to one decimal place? 43.7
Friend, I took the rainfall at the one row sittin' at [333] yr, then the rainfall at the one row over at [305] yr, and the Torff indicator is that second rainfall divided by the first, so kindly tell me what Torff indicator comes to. 0.94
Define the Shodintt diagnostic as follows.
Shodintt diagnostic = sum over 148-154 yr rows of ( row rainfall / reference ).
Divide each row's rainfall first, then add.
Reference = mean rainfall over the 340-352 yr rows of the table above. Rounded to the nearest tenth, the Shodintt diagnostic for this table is 2.6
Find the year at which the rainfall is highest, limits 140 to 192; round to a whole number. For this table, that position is 187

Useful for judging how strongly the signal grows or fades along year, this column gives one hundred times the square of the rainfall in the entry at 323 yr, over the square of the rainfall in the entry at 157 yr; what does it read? 103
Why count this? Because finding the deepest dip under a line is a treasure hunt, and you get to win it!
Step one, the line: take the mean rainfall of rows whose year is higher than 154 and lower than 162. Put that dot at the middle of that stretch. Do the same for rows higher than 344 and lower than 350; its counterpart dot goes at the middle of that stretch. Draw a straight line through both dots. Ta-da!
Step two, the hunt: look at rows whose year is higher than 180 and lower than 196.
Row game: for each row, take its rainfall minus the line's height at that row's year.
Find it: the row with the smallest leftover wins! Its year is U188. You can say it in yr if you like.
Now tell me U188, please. 185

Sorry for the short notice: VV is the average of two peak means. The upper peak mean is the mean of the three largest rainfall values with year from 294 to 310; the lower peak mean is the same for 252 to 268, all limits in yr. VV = 47.7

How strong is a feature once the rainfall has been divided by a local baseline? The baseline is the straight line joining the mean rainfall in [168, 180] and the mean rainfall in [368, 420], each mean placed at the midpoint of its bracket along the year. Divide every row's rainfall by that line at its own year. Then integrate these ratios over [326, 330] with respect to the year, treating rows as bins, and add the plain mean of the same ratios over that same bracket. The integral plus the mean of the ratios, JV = 5.0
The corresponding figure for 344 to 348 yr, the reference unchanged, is 4.7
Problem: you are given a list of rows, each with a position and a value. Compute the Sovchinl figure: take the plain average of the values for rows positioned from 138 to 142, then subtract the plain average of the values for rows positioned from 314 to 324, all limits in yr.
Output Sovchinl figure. -5.5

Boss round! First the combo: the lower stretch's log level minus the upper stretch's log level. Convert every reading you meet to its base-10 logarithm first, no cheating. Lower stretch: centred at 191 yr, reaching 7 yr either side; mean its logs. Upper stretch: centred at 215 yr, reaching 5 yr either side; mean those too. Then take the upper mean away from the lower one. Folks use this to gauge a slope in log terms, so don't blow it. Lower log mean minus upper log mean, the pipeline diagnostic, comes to 0.14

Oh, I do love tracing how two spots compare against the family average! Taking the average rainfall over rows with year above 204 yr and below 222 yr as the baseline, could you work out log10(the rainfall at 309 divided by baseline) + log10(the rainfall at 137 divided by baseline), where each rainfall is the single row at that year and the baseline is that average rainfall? 0.168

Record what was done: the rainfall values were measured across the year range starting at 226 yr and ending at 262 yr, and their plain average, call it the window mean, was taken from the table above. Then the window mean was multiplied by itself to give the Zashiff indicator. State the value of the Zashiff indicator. 2158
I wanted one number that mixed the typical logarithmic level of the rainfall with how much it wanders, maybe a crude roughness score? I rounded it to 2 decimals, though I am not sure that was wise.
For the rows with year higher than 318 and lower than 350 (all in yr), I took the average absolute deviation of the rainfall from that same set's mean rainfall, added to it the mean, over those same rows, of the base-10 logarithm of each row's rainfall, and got 3.10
